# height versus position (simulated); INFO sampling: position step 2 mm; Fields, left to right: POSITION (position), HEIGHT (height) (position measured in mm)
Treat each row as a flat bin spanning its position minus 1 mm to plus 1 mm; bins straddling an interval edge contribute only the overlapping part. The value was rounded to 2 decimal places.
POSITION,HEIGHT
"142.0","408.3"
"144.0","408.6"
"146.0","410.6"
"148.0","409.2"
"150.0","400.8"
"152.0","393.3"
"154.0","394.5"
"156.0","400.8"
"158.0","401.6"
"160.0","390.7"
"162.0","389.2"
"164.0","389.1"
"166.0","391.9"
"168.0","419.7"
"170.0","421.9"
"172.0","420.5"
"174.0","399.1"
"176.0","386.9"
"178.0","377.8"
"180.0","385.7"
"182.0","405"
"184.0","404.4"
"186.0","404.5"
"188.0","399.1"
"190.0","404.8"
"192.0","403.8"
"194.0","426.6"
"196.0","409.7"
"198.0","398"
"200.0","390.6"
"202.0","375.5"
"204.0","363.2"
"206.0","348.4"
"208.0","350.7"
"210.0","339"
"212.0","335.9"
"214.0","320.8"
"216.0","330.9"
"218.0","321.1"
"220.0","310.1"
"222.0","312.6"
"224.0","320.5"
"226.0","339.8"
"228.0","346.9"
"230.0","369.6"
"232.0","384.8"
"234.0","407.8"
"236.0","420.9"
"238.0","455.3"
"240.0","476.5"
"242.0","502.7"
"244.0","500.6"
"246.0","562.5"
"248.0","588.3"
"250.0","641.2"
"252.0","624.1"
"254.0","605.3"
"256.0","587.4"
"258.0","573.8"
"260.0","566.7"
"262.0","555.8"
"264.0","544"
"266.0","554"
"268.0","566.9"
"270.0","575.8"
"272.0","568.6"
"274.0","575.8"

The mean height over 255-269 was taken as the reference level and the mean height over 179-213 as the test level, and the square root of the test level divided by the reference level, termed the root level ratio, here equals 0.83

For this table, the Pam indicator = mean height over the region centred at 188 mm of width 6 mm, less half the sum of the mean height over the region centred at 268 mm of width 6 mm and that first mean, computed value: -81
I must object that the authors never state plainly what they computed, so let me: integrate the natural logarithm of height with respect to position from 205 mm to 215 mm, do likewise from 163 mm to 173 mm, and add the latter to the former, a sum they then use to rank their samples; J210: 118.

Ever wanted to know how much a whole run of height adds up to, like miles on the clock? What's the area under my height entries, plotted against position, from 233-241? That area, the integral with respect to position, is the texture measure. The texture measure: 3521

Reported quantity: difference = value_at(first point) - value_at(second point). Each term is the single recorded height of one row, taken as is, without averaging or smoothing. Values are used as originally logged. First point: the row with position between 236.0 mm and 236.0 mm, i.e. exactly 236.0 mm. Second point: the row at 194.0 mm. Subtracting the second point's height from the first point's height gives -6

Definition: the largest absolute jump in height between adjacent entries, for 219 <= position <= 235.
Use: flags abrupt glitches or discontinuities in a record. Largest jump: 23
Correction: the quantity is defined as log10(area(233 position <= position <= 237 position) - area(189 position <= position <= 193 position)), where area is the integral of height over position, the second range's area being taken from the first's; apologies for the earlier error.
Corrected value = 1.6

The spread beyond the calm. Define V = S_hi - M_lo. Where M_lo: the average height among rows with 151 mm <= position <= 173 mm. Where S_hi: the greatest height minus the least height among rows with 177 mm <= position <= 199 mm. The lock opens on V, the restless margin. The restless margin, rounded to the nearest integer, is -352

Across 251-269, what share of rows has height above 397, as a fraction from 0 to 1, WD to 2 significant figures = 1.0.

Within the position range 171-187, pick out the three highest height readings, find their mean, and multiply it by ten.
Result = 4100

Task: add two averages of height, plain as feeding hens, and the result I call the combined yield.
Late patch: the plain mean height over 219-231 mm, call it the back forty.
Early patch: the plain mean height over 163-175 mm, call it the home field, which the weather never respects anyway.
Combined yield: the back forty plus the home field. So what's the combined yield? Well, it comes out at 740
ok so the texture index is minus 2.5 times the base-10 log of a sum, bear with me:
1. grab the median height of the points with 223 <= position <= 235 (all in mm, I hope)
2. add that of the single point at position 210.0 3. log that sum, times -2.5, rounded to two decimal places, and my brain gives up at -7.11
